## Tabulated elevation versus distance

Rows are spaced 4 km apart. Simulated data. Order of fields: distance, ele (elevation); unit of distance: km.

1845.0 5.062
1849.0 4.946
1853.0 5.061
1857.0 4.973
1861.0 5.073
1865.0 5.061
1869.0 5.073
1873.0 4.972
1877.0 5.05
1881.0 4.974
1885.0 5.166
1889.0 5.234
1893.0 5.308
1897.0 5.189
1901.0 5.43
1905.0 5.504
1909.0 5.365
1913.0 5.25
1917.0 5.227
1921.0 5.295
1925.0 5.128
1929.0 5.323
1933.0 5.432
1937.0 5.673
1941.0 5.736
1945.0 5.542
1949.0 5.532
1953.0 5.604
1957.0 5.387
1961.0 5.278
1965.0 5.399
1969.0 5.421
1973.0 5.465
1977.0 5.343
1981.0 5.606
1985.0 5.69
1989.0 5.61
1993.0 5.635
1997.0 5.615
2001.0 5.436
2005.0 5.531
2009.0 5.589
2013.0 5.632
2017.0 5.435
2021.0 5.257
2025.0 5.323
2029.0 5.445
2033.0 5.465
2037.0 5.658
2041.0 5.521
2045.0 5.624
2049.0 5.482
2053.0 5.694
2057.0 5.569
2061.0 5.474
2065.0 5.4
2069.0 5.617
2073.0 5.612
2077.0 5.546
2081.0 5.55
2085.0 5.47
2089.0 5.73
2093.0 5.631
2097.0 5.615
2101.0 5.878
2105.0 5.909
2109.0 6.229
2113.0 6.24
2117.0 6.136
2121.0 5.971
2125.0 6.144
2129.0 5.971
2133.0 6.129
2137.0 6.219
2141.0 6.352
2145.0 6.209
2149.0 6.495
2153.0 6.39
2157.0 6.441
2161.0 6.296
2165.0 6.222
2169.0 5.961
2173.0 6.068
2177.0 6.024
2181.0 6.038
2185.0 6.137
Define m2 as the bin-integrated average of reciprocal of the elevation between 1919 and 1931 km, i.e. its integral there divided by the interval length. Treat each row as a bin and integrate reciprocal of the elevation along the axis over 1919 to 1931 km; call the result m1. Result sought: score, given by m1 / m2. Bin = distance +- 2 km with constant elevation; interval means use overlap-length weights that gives 12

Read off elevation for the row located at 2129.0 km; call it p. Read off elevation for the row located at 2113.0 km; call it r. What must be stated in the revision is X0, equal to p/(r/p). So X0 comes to 5.7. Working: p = 5.971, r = 6.24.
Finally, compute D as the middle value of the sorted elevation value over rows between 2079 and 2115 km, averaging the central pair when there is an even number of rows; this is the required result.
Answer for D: 5.7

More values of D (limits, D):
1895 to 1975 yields 5.4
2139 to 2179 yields 6.3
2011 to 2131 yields 5.6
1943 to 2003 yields 5.5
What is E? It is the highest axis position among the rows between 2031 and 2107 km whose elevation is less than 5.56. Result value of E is 2085.0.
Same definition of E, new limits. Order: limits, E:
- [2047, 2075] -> 2065.0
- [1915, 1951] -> 1949.0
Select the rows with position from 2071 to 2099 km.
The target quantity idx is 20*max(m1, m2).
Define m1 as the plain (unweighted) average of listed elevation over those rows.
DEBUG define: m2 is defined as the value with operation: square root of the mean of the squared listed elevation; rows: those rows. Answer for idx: 111.9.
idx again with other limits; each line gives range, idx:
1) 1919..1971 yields 108.9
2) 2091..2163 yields 122.6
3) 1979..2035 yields 110.4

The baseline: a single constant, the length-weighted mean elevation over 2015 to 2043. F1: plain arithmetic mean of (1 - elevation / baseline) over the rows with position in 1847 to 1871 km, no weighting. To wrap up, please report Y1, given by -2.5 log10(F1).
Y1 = 2.8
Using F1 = 0.076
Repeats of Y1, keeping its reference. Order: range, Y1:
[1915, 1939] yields 4.4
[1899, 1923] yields 4.4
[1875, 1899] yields 3.2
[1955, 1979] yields 4.9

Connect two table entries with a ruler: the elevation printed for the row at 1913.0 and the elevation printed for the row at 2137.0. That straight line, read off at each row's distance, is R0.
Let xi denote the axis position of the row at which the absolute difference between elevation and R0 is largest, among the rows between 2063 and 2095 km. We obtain 2085.0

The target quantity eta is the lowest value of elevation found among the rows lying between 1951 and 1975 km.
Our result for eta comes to 5.278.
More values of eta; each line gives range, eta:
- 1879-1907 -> 4.974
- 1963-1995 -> 5.343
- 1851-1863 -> 4.973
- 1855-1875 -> 4.972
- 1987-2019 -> 5.435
